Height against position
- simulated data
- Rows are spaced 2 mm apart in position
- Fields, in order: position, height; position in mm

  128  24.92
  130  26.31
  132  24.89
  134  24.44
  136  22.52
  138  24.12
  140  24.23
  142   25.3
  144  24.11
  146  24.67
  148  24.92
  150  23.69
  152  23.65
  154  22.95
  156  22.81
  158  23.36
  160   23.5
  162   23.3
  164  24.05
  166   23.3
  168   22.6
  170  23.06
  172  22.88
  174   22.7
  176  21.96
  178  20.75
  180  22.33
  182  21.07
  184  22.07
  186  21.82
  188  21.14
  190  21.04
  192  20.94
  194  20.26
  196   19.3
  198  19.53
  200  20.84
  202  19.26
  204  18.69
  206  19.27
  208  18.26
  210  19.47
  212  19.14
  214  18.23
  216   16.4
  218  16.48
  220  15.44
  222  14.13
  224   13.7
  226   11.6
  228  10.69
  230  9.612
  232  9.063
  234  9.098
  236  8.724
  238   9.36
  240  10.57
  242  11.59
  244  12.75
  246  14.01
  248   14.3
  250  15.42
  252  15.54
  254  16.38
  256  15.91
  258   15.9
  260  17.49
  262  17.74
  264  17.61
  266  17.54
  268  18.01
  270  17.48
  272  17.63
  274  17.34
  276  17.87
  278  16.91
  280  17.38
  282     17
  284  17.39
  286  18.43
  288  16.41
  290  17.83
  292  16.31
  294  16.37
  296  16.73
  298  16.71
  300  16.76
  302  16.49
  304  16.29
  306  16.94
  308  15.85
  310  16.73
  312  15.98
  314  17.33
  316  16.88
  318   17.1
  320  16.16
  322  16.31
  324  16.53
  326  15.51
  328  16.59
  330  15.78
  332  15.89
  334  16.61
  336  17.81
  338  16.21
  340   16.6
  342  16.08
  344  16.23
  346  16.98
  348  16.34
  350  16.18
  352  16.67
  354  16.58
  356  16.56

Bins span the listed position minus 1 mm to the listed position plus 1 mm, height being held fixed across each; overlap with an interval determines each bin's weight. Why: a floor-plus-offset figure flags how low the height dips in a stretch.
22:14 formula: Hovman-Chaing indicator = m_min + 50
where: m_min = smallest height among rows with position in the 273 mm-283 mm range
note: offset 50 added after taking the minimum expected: 66.9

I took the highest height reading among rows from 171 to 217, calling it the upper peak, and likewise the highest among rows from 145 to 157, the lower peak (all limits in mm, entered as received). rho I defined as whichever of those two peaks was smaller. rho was 22.9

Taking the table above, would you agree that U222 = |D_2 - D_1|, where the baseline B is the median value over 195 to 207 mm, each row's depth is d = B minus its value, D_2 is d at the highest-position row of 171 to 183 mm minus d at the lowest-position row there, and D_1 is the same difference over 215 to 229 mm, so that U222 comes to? 3.9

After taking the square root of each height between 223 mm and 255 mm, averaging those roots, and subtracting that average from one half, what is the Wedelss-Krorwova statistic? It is -2.9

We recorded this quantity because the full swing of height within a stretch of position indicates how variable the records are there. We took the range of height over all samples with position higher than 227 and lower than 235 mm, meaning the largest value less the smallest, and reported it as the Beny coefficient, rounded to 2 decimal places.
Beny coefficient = 1.63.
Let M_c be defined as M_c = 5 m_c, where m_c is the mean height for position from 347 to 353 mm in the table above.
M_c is 82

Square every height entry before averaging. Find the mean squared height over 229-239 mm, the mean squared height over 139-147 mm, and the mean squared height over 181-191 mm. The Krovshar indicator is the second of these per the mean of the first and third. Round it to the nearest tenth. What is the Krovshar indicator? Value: 2.2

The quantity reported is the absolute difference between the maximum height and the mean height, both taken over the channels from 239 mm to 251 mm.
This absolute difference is 2.3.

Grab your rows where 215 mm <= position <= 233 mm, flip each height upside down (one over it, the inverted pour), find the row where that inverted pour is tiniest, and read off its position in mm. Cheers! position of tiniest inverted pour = 218 mm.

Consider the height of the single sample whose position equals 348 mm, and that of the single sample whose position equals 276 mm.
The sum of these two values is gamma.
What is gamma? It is 34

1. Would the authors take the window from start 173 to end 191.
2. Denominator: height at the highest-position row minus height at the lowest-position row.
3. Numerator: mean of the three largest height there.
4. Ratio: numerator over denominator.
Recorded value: -13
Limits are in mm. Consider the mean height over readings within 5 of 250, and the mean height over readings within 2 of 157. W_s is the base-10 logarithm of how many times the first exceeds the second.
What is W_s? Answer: -0.18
